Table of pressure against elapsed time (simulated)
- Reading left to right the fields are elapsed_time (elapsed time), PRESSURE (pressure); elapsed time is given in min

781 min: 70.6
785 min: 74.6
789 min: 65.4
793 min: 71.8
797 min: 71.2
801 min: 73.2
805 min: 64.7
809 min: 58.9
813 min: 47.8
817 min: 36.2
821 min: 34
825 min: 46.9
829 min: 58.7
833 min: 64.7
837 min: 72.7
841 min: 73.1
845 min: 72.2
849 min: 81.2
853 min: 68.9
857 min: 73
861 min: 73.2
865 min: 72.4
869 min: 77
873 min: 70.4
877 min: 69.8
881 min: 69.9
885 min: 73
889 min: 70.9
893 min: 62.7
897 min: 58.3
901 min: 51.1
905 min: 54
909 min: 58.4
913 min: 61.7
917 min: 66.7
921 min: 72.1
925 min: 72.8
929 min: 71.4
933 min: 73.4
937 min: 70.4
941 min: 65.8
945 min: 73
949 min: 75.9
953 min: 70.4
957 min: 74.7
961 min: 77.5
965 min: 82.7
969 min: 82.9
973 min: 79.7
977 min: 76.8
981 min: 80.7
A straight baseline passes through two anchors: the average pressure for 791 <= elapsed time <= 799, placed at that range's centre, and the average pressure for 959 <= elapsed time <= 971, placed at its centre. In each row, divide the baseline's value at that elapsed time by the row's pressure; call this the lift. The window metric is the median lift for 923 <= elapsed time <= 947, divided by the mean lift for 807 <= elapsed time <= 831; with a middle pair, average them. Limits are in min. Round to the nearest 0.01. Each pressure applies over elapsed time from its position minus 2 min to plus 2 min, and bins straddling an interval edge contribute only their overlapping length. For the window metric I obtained 0.68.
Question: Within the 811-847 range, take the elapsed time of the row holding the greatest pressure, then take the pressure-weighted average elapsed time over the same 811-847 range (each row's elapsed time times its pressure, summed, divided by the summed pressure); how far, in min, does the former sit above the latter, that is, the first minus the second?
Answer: 9.6 min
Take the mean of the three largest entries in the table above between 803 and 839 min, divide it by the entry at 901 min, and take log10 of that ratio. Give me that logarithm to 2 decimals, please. 0.12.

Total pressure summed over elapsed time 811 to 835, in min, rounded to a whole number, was 288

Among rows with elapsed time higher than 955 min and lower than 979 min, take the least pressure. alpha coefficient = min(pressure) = 74.7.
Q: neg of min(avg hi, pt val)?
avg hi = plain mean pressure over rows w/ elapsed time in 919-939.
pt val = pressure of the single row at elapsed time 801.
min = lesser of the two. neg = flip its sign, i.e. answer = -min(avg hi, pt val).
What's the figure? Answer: -72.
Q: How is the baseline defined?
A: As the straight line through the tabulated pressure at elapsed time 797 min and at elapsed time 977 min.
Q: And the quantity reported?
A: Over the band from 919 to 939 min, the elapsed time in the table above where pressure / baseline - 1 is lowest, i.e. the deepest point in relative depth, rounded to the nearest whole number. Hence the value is 937 min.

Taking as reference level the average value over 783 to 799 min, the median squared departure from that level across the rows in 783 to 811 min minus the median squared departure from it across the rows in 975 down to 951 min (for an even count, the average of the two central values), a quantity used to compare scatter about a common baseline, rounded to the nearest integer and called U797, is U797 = -48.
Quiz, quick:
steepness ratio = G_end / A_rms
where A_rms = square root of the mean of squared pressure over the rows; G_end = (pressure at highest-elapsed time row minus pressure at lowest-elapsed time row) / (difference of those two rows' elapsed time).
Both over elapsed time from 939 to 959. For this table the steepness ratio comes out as 0.01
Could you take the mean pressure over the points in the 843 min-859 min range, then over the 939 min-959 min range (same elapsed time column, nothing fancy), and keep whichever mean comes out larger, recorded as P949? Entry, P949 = 73.8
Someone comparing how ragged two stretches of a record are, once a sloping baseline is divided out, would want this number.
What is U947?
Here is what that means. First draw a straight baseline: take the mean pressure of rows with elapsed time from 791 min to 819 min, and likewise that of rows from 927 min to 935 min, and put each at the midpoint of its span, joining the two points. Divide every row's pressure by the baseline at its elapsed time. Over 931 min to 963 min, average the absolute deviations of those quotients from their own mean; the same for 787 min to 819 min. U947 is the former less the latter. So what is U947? -0.14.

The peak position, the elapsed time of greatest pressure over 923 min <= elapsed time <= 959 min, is 949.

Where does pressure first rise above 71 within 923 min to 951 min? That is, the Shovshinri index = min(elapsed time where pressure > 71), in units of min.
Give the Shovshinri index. 925 min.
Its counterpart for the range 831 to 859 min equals 837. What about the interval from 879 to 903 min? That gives 885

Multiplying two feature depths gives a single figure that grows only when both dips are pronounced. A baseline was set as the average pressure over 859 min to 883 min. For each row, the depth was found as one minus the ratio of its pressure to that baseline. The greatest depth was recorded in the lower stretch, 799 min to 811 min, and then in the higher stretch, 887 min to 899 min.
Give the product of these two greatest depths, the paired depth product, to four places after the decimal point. 0.0351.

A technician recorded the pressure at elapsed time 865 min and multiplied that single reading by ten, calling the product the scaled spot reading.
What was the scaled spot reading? 724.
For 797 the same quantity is 712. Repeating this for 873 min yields 704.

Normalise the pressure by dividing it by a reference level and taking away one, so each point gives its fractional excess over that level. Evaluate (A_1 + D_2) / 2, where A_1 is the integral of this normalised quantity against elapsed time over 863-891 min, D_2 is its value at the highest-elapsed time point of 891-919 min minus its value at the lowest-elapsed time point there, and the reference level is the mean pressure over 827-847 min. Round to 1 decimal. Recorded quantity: 0.8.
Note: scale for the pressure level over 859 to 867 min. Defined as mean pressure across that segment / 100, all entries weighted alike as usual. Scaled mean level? 0.73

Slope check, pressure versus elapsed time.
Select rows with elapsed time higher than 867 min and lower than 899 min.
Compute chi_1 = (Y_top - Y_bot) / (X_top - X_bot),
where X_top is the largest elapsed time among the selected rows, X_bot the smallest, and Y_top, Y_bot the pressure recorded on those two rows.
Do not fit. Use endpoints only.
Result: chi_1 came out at -0.67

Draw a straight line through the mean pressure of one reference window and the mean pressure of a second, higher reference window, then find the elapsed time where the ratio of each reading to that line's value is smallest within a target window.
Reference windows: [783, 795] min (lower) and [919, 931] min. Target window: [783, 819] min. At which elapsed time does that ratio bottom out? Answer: 817 min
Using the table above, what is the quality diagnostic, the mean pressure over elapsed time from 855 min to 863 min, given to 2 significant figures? 73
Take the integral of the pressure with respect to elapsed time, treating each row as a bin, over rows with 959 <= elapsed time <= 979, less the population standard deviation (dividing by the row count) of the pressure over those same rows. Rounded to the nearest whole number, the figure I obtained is 1596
